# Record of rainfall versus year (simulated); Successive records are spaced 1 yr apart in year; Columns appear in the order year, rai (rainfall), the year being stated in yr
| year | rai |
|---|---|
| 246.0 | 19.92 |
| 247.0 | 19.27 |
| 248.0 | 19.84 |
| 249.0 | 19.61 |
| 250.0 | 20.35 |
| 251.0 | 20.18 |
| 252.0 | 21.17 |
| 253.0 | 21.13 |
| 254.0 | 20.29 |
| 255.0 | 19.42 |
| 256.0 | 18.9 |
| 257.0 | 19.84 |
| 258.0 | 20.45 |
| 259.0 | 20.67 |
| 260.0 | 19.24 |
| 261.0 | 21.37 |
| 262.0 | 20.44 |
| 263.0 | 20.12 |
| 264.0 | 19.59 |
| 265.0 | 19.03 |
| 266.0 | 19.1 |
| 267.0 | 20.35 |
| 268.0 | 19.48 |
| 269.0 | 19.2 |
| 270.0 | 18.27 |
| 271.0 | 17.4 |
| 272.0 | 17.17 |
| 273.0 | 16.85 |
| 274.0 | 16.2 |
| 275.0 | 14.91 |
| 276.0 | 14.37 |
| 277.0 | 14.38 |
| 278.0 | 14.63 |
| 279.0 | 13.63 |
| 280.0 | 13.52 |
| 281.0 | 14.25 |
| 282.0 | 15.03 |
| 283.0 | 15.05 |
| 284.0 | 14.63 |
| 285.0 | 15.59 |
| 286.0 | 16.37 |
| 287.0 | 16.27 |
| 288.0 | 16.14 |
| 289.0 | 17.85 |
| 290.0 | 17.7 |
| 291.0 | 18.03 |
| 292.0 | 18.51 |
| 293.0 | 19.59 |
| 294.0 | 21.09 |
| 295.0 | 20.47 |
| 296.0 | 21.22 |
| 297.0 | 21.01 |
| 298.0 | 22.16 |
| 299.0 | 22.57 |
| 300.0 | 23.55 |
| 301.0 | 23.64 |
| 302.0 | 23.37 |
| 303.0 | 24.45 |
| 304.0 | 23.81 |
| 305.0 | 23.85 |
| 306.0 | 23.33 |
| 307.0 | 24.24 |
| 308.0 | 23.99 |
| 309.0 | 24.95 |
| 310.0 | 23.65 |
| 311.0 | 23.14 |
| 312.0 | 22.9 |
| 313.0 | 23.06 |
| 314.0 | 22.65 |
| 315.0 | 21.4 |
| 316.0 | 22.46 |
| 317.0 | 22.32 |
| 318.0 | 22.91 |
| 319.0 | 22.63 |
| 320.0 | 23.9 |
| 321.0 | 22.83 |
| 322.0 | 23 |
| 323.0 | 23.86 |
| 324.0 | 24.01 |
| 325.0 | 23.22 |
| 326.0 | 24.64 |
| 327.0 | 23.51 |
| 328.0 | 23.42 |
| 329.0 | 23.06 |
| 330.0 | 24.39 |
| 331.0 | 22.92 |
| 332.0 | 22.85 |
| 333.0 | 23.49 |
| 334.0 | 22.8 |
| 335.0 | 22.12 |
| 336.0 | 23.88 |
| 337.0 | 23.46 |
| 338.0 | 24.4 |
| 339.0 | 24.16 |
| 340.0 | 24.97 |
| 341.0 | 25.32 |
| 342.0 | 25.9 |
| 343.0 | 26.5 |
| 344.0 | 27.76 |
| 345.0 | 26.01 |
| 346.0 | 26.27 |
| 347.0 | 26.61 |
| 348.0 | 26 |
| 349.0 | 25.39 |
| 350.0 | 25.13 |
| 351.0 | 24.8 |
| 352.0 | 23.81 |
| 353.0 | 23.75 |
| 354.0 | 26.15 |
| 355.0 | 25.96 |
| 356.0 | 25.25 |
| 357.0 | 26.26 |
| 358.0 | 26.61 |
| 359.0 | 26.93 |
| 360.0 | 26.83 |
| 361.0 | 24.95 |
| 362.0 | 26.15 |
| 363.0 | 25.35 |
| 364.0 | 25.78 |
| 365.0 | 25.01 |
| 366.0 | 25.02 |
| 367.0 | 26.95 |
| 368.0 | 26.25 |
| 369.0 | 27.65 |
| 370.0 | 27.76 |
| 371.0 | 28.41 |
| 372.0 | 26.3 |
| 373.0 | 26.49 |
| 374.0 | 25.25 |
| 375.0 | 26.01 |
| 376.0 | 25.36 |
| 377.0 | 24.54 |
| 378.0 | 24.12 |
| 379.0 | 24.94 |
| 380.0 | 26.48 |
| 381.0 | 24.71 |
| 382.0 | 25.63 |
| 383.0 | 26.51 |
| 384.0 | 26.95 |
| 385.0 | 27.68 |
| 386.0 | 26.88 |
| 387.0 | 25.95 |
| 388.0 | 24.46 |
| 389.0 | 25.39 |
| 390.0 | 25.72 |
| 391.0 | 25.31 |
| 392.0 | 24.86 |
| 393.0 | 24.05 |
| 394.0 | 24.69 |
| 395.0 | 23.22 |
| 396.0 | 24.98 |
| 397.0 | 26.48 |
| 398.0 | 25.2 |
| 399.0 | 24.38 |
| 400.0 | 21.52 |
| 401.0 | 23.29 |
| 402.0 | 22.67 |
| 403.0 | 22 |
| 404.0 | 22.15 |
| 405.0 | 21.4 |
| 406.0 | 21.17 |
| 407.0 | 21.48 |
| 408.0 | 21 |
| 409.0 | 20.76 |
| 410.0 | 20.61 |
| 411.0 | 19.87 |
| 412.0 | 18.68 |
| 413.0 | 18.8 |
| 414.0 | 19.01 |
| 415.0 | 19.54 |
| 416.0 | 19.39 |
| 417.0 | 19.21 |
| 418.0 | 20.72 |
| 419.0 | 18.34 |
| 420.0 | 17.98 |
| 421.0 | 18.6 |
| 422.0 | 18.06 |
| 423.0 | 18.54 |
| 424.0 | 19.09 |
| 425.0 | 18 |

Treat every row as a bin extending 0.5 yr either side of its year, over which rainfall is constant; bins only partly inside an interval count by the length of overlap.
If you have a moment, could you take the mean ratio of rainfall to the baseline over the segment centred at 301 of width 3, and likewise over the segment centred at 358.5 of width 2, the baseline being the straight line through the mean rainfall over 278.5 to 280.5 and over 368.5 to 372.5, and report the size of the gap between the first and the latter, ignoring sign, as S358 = 0.35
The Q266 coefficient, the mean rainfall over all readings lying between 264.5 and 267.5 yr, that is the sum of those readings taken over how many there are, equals 19.5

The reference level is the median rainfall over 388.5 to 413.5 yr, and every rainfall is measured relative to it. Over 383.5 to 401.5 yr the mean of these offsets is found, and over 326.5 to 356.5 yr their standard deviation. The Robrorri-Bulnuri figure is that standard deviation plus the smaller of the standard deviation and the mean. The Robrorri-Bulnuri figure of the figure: 2.8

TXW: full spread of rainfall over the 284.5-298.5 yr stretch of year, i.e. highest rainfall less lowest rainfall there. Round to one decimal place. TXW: 6.6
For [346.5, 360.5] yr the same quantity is 3.2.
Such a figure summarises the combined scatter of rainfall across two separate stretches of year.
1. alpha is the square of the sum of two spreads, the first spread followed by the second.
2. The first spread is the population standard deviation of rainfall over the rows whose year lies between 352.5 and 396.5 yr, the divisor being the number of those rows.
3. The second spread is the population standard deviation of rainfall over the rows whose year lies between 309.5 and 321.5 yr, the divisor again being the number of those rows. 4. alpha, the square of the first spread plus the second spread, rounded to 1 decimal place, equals 3.0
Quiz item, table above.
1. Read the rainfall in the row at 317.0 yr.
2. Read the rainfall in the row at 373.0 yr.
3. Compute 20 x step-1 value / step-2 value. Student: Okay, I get 17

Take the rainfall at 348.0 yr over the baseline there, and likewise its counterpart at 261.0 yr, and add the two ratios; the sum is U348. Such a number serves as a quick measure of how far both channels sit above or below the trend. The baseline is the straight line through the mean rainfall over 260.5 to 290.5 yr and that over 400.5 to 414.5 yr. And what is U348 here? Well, 2.7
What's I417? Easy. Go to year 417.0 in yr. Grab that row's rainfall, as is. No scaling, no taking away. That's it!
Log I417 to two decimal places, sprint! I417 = 19.21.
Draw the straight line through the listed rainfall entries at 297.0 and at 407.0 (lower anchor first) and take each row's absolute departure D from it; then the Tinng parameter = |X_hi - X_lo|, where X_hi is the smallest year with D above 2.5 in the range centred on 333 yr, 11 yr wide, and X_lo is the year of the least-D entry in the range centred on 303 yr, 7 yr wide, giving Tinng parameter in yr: 24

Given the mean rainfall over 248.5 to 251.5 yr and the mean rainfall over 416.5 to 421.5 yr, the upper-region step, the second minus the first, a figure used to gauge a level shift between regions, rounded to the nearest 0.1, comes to -1.1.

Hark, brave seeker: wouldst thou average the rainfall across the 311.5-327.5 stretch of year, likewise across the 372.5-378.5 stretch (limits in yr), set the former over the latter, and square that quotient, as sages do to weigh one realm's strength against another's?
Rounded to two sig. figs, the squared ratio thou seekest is 0.83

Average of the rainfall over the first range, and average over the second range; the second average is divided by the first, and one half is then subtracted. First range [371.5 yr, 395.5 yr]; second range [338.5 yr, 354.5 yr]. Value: 0.50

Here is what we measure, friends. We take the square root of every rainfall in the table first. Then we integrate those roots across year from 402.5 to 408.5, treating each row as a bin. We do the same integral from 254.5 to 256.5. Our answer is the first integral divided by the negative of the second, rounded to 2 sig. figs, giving -3.2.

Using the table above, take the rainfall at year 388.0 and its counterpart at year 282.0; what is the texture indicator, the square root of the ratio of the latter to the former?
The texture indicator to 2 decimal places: 0.78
